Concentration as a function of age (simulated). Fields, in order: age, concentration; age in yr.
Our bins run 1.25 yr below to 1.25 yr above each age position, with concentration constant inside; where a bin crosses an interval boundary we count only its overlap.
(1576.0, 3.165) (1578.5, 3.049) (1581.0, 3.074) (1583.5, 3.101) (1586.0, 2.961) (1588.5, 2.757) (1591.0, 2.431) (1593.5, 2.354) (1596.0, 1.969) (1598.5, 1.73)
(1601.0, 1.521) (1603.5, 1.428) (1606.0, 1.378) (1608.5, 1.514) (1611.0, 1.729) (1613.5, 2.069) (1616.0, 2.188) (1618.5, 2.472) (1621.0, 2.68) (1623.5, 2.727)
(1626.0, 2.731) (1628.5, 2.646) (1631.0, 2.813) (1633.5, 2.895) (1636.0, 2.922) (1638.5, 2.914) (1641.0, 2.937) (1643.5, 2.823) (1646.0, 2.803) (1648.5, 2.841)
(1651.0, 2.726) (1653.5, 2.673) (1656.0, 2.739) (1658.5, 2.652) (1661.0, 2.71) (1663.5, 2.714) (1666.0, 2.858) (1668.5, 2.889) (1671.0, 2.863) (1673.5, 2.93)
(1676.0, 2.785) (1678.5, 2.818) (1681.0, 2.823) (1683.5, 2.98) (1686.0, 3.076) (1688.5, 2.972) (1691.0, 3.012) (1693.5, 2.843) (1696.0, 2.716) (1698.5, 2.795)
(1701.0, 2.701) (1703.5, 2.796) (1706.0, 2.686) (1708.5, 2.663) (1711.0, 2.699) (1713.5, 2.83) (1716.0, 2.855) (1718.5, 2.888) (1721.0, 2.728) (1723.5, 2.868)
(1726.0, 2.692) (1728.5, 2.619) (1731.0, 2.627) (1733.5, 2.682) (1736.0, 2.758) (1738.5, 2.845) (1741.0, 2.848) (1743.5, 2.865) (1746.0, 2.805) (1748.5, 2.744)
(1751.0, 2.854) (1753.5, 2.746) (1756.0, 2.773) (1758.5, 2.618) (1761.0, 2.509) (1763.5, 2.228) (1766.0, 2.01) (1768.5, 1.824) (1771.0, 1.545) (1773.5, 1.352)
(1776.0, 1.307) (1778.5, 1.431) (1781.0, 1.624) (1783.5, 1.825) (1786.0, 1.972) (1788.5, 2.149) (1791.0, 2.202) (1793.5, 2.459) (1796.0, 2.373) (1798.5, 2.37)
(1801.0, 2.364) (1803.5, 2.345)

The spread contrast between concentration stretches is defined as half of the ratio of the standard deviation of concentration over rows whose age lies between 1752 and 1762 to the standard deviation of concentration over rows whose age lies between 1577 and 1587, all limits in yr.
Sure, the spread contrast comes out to 1.01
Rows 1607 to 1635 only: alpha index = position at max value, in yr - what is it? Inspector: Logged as 1633.5 yr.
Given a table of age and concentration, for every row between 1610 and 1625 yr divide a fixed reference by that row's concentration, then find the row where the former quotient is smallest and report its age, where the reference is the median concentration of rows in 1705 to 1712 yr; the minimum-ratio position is 1623.5 yr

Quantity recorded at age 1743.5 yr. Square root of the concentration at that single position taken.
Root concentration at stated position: 1.69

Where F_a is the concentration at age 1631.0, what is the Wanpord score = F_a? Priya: 2.813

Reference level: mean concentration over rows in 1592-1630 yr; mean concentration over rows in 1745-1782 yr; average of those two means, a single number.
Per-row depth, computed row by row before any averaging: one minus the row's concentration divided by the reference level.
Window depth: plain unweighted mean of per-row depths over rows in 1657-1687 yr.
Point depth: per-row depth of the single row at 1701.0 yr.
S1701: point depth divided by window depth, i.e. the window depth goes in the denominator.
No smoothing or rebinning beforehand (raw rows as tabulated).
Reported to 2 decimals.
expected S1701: 0.81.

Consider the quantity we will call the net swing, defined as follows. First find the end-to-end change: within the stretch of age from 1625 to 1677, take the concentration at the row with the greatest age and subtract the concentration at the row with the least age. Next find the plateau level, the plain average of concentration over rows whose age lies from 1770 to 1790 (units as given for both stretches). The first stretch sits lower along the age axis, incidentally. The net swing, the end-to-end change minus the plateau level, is -1.6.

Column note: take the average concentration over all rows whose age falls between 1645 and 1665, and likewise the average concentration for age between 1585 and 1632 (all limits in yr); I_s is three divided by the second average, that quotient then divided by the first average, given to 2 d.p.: 0.50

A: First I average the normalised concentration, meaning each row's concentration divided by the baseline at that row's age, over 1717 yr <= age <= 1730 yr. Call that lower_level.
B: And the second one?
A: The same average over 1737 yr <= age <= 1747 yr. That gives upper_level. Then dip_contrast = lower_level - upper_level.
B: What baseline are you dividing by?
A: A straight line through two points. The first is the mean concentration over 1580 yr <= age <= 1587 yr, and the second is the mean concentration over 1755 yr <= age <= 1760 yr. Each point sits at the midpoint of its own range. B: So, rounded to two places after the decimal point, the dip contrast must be -0.04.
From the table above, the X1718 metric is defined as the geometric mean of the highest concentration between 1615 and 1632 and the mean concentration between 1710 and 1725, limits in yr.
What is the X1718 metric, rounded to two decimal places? 2.81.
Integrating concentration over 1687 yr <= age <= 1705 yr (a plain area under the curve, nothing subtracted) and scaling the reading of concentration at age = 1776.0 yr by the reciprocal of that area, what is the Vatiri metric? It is 0.026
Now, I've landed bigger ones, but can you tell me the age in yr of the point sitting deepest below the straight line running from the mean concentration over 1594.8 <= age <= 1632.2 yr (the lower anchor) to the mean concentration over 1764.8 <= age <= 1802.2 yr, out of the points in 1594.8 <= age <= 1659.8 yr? 1606.0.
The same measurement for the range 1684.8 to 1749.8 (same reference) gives 1728.5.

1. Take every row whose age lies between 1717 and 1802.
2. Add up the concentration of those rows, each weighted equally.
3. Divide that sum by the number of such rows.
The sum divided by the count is 2.4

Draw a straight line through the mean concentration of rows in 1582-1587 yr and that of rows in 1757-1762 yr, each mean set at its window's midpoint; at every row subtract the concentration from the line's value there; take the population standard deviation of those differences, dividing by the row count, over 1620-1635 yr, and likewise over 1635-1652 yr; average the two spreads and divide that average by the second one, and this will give 1.3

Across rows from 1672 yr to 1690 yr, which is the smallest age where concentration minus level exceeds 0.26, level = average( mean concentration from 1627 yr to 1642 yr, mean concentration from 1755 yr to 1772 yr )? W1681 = 1673.5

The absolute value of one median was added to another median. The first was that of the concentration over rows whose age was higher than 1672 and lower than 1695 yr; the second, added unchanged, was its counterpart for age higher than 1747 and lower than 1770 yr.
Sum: 5.5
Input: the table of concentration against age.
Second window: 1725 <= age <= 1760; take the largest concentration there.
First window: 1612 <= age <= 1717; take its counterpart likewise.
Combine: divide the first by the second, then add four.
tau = 5.07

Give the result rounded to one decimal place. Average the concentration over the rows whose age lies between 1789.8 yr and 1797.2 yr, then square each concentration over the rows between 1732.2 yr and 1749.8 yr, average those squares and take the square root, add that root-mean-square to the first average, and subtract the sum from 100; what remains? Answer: 94.9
